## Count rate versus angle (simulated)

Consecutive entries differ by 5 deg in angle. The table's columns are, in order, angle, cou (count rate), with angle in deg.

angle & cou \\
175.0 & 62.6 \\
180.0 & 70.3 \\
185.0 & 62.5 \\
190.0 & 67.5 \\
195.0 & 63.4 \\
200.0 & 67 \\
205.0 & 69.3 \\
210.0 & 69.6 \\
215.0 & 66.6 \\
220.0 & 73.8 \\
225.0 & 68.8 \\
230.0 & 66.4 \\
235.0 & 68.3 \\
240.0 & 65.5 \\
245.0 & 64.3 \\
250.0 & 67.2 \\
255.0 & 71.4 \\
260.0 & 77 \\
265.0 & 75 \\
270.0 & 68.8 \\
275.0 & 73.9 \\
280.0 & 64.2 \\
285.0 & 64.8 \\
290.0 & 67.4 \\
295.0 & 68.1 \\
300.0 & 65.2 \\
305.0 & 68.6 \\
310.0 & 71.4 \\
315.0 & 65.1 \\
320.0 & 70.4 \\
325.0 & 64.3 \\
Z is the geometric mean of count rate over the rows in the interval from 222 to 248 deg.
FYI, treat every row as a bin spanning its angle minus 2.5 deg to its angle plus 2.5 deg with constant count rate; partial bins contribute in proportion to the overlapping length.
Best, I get 66.6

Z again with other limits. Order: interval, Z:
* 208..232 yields 69.0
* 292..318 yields 67.6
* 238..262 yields 68.9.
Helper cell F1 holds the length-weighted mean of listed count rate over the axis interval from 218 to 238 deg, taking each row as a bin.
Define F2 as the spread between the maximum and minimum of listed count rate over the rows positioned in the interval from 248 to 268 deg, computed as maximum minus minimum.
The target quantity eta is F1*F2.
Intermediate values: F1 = 69.1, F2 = 10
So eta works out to 677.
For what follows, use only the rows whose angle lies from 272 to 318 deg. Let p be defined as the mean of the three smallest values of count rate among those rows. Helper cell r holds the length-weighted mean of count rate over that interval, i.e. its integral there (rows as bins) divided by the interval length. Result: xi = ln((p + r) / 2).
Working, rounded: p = 64.7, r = 67.7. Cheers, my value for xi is 4.19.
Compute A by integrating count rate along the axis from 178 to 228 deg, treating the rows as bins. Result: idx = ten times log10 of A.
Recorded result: 35.30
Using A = 3392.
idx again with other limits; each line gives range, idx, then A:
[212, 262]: 35.37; 3443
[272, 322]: 35.31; 3395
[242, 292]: 35.40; 3469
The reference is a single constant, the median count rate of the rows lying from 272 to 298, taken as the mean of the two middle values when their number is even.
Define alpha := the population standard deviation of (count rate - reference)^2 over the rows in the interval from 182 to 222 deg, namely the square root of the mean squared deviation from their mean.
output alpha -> 14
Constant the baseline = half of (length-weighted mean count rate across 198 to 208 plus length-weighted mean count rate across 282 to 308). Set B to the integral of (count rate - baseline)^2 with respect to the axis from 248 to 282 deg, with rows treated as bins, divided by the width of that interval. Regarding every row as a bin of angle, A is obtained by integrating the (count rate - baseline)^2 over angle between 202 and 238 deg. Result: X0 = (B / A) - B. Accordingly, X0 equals -31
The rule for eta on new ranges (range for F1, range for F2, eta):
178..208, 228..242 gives 187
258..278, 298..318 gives 462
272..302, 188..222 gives 700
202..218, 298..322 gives 432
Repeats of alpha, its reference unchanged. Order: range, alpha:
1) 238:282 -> 30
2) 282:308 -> 3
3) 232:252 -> 4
